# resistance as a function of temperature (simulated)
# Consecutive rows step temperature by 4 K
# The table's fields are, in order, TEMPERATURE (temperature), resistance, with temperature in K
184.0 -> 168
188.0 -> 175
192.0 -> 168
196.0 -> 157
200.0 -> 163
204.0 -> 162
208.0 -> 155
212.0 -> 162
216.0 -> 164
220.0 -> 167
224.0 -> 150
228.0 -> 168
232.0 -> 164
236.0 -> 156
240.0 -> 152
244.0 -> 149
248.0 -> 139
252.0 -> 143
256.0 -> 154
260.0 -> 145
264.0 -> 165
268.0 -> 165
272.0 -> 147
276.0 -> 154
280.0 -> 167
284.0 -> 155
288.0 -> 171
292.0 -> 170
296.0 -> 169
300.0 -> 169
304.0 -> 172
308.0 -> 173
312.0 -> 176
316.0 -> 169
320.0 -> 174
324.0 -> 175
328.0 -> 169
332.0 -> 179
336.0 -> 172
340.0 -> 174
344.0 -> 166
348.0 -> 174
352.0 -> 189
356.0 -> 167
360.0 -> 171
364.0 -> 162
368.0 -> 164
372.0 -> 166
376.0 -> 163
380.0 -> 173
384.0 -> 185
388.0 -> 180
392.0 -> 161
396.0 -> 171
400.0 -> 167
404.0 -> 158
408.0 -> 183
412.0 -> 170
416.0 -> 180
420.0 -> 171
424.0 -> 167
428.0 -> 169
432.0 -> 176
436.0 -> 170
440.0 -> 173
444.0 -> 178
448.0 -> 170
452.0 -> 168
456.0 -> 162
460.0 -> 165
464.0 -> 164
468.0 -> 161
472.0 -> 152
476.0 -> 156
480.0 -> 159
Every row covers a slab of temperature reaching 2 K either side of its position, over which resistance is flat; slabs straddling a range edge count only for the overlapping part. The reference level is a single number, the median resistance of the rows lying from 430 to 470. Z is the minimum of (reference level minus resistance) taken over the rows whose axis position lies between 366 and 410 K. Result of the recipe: -16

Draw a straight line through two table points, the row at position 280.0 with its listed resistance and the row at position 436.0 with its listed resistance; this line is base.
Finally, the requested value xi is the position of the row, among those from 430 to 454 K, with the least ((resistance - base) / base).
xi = 452.0 K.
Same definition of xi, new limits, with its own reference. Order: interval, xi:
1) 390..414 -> 404.0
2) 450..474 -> 472.0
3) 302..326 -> 316.0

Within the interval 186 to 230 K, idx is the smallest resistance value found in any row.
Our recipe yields 150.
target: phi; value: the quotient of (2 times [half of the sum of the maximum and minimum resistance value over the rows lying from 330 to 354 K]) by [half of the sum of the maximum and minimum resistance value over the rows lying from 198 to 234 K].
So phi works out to 2.23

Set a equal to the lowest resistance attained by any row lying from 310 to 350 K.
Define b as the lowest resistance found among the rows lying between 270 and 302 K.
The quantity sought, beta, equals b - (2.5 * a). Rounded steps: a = 166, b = 147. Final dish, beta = -268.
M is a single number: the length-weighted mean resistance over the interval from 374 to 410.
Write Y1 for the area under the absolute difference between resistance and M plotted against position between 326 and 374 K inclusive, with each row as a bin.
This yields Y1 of 262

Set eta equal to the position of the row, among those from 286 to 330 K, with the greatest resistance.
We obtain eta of 312.0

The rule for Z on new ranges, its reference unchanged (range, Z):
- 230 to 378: -20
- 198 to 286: 1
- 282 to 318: -7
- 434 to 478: -9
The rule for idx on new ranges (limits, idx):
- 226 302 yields 139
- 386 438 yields 158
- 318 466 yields 158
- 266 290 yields 147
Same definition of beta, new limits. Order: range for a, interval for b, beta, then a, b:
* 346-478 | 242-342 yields -241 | 152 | 139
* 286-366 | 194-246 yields -256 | 162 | 149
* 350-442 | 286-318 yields -226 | 158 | 169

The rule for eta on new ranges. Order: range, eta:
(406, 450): 408.0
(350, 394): 352.0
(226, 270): 228.0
